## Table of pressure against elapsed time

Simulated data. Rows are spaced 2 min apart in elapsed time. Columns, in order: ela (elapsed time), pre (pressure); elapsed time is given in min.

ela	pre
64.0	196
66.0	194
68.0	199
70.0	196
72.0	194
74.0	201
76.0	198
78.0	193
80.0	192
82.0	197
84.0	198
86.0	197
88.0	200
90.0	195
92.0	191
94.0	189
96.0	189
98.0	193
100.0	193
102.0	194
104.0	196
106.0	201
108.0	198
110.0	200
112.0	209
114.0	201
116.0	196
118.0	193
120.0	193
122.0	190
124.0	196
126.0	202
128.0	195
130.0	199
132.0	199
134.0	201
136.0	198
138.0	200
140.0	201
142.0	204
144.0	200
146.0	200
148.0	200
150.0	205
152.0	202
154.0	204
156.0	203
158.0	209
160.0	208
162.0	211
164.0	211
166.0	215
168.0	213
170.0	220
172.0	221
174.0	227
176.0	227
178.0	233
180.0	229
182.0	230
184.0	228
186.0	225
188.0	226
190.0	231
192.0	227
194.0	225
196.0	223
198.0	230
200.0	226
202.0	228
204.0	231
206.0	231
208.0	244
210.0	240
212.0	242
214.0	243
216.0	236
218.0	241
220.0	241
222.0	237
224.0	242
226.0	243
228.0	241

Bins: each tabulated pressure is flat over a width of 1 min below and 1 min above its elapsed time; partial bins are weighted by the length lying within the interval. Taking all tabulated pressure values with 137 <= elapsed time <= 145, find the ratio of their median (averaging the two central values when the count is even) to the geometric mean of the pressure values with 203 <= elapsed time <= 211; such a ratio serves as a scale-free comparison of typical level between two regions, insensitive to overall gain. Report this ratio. 0.848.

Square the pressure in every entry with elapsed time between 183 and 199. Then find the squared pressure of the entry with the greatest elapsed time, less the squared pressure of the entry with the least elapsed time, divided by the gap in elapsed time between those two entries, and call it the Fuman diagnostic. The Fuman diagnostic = 65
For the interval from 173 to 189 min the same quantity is -32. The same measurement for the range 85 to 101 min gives -111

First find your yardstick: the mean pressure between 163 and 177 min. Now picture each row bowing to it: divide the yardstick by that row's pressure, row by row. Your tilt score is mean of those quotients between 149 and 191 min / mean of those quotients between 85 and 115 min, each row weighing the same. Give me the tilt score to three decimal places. 0.902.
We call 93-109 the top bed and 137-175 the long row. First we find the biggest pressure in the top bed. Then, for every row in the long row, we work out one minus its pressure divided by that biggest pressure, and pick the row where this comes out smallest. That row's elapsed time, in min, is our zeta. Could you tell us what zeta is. 174.0 min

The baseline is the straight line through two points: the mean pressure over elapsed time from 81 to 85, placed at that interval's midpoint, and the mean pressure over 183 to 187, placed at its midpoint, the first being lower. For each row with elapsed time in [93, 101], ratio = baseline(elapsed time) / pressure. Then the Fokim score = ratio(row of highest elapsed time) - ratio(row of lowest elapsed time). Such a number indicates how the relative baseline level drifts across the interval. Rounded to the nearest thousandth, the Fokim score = -0.013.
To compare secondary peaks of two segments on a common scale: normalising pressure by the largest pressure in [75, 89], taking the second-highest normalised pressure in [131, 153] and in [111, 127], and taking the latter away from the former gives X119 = 0.01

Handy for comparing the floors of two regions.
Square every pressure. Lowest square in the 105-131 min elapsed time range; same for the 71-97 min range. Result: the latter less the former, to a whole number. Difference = -379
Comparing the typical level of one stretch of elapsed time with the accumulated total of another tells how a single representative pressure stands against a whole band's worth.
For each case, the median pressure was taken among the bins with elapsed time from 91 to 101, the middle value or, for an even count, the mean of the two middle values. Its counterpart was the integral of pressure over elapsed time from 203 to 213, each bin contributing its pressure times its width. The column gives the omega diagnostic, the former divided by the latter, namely 0.080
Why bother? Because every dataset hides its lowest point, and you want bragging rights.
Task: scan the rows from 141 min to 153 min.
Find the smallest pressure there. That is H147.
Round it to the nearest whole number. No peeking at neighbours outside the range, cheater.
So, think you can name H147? 200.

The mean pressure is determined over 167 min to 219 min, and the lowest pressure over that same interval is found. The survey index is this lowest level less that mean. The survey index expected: -16.9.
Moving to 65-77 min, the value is -3.0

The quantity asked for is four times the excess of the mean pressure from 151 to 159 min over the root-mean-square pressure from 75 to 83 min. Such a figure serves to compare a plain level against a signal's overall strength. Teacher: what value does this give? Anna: 38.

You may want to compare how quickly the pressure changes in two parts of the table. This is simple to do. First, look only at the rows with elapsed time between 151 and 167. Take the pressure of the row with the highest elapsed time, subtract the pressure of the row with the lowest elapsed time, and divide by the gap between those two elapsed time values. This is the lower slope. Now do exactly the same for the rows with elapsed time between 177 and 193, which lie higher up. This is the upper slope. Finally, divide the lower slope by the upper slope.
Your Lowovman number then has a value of -2.2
